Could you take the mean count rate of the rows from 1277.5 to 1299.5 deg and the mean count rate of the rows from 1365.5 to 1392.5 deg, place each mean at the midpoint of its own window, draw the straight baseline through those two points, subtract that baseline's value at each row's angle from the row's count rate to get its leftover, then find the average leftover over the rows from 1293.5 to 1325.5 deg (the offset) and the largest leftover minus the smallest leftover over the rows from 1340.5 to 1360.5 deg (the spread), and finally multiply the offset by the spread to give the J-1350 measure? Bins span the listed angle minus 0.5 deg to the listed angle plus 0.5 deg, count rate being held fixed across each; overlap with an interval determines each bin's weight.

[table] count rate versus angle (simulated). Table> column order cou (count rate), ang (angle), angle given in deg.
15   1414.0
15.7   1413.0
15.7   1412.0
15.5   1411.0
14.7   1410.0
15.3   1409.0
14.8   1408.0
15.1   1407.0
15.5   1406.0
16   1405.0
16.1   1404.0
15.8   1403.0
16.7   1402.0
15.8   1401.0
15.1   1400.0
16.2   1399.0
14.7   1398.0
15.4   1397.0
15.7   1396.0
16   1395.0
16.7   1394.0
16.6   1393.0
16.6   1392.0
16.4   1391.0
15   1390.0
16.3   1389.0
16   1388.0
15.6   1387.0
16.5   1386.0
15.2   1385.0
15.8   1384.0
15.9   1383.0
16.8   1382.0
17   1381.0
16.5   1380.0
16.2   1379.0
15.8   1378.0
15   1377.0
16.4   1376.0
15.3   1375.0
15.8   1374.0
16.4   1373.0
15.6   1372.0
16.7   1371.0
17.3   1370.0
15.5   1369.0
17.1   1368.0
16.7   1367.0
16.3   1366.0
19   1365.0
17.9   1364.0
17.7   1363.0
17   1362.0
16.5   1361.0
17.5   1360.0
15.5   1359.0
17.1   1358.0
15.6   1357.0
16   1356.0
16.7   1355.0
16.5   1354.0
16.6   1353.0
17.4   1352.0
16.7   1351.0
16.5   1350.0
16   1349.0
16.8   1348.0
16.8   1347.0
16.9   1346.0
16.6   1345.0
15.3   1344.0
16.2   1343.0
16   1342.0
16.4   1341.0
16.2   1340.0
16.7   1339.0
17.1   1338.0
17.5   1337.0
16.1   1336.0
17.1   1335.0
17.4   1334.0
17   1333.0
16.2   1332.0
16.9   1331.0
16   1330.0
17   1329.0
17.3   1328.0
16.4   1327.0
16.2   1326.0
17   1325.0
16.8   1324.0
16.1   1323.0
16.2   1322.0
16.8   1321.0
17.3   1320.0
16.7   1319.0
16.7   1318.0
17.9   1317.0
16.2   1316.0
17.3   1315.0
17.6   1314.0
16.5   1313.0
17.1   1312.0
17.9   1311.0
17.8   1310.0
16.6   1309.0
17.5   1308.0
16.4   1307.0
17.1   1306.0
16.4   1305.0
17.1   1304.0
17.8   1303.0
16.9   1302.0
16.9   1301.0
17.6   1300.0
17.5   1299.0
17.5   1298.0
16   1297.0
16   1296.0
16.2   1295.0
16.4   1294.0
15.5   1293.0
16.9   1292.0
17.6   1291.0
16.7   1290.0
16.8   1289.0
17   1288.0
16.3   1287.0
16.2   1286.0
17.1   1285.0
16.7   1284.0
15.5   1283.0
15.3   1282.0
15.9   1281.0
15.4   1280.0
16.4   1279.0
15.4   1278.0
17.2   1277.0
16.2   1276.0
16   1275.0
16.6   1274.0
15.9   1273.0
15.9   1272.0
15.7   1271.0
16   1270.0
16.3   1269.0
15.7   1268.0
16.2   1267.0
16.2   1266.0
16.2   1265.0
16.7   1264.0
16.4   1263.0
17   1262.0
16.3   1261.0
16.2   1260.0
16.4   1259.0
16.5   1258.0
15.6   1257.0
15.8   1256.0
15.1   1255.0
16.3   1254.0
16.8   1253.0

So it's 1.4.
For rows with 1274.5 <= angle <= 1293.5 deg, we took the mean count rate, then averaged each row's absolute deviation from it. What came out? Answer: 0.58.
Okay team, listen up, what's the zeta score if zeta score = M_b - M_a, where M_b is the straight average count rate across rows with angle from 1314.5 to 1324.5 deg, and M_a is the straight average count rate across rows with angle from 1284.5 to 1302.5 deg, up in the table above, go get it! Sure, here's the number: 0.1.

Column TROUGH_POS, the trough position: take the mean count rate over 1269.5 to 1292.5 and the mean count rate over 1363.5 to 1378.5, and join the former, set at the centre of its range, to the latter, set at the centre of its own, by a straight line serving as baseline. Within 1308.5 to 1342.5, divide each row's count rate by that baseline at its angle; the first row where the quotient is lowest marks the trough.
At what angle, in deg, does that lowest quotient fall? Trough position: 1342.0 deg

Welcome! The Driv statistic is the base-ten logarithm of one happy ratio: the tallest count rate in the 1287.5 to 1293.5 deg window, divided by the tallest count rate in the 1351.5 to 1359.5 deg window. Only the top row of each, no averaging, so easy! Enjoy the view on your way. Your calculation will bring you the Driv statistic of 0.005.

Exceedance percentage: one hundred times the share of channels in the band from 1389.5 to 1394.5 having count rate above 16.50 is 60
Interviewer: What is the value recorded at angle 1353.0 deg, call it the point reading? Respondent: 16.6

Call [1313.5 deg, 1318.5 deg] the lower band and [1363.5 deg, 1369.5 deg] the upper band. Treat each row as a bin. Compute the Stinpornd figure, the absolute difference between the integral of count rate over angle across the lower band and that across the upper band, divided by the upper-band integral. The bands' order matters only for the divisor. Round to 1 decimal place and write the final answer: 0.2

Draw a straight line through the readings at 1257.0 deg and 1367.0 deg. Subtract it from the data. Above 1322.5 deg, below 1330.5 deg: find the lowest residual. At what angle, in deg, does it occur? 1330.0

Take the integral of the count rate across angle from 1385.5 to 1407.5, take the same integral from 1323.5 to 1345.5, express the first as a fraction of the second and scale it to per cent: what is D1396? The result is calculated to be 96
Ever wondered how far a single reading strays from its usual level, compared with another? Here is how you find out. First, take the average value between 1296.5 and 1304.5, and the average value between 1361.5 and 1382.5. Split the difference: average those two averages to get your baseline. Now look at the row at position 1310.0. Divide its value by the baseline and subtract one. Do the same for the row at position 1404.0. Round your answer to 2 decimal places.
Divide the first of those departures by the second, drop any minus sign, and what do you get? 1.22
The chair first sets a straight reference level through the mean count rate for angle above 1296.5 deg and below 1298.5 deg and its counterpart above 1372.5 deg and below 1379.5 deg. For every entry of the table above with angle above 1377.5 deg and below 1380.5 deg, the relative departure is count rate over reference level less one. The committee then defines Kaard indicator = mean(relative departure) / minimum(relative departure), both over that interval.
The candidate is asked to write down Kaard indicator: -18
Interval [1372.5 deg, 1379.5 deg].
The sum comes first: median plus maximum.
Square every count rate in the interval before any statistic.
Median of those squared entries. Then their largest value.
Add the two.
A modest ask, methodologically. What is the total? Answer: 519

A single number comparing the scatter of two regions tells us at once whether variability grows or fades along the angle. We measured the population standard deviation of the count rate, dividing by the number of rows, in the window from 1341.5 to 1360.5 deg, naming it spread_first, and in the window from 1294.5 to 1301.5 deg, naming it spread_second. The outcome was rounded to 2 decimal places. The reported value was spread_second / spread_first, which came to 1.15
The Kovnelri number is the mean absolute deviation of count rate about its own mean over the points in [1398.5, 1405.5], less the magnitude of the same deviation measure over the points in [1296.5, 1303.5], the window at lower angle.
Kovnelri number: -0.16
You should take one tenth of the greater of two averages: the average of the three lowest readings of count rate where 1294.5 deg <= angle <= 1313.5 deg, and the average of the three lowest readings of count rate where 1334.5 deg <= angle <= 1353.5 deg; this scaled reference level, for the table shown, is 1.61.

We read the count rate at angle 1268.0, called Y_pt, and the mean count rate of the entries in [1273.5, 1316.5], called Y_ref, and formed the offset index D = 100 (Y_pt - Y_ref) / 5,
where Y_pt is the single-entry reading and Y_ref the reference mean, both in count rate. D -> -19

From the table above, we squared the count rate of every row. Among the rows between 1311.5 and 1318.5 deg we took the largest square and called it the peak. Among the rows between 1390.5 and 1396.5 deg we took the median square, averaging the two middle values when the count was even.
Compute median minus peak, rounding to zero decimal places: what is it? -48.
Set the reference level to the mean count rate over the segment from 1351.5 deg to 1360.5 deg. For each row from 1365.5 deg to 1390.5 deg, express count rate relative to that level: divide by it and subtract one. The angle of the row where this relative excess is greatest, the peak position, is 1370.0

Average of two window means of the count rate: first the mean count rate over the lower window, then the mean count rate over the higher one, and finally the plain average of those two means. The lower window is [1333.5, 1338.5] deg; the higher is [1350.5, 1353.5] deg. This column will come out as 17.0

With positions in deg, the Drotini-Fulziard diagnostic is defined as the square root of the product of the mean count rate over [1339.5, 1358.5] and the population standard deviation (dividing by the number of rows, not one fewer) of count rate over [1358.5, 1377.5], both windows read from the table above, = 4.05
